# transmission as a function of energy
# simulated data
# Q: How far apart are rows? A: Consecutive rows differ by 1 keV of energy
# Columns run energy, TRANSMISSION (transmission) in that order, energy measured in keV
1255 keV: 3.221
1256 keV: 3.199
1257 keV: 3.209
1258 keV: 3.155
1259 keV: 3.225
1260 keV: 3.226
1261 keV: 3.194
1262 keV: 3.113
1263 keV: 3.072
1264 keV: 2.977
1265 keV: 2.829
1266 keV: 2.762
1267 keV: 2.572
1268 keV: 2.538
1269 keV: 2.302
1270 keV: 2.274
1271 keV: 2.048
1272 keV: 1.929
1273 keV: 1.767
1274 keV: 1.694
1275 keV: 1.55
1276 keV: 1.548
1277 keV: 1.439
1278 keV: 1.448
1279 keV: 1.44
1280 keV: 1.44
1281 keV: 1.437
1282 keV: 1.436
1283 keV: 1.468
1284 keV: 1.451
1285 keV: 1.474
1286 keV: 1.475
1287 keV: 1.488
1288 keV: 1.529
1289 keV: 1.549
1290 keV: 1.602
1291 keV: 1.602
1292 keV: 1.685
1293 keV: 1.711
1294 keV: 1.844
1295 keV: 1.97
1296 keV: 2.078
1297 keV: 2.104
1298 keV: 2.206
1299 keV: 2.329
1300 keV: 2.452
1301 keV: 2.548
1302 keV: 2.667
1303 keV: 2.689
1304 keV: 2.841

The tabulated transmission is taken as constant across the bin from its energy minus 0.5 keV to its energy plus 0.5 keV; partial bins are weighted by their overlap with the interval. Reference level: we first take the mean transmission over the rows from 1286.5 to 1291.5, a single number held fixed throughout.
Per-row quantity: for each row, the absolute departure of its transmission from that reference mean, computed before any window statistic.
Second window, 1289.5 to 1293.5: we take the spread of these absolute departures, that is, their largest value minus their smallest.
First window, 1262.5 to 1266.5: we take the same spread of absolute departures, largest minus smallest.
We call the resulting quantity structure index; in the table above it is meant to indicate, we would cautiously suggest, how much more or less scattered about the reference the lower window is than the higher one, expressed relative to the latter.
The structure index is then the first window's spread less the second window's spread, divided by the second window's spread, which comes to 1.8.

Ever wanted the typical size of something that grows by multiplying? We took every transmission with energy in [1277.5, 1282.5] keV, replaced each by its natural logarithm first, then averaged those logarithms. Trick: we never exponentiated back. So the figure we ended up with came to 0.36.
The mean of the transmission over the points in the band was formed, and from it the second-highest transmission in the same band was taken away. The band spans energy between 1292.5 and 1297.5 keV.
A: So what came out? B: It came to -0.14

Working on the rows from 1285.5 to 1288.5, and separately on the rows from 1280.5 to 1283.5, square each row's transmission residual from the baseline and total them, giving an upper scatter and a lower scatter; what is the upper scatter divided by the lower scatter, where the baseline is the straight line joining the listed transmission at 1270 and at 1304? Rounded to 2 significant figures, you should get 1.1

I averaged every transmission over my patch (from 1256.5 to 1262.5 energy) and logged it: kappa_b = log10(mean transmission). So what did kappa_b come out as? 0.50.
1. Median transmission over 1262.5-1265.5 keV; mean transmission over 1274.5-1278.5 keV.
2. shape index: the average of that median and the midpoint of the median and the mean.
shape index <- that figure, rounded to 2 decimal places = 2.61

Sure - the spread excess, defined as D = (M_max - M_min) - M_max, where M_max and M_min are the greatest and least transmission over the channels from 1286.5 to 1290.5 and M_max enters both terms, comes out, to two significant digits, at -1.5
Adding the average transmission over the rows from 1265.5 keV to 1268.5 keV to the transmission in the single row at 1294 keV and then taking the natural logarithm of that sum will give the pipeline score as 1.50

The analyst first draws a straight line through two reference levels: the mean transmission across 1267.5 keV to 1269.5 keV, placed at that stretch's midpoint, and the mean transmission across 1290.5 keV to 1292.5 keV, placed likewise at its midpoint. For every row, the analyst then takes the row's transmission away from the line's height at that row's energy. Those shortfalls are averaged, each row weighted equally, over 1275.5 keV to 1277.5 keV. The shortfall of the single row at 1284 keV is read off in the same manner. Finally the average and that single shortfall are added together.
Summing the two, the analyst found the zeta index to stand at 1.10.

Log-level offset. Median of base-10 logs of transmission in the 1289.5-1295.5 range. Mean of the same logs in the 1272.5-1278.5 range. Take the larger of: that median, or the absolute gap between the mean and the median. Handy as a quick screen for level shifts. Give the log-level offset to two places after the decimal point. 0.23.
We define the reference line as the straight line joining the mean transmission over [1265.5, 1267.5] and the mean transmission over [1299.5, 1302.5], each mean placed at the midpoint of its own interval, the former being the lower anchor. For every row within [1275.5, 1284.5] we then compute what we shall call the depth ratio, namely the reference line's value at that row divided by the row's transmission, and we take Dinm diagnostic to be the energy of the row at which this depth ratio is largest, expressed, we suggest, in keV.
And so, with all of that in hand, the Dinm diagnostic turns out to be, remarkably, 1277 keV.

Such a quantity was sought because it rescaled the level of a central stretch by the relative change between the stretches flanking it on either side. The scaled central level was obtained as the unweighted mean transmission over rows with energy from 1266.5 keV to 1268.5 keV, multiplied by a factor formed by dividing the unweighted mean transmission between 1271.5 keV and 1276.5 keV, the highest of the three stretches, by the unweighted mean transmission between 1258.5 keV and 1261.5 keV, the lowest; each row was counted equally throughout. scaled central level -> 1.35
